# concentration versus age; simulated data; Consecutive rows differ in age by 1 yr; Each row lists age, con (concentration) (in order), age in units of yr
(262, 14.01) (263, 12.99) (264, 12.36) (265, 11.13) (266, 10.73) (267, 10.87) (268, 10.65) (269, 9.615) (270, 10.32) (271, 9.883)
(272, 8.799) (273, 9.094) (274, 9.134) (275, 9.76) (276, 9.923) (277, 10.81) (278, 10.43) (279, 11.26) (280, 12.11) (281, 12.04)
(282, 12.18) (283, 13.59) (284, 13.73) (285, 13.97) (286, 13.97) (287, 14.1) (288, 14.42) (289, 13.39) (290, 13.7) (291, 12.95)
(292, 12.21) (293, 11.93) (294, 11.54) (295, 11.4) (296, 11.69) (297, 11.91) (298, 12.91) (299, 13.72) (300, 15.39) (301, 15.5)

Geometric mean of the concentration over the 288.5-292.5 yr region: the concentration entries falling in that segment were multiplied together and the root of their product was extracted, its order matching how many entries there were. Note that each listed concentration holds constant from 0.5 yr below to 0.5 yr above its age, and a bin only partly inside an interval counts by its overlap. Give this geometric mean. 13.1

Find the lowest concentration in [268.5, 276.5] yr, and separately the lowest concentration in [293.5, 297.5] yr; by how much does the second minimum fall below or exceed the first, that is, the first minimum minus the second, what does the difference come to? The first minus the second -2.6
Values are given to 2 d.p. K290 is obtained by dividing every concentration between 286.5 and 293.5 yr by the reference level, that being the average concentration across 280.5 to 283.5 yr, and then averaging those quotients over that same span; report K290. 1.05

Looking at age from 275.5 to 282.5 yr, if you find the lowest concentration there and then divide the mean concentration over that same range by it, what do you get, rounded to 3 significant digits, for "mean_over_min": 1.13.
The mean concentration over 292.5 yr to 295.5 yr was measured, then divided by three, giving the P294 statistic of 3.87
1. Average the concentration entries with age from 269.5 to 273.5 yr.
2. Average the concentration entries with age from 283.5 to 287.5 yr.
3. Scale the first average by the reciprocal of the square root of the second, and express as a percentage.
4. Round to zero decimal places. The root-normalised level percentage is 255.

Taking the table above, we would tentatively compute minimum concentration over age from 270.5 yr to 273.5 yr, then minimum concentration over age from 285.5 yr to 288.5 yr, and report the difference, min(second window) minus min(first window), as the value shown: 5.2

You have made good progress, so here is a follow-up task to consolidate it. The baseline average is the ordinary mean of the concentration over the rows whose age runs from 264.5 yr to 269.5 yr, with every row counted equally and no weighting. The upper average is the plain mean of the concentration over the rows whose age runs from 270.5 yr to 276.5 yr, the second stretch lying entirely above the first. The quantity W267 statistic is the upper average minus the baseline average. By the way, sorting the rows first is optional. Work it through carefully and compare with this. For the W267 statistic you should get -1.2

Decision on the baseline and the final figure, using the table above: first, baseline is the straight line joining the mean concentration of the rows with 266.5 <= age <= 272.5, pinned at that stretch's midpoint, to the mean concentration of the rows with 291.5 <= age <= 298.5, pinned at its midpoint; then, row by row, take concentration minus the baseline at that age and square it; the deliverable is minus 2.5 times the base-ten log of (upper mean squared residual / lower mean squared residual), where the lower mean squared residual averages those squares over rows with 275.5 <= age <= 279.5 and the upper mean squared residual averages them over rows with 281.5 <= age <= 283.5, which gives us -3.4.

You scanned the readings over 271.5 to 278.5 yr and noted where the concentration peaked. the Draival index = 277 yr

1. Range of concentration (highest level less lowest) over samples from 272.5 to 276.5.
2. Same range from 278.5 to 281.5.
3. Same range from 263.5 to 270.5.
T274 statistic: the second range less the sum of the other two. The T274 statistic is -2.7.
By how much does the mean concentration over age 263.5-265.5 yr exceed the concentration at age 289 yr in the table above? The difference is -1.6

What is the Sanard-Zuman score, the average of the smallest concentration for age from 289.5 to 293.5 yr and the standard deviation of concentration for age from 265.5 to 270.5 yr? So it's 6.2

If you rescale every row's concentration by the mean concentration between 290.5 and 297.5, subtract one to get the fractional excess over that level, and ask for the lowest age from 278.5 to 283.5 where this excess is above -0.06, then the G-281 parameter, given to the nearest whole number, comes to 279 yr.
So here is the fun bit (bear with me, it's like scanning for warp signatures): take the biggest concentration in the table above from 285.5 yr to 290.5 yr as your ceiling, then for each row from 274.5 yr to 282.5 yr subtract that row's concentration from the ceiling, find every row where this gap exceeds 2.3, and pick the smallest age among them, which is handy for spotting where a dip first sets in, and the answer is 275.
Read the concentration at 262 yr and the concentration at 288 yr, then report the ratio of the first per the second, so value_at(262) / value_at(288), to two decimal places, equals 0.97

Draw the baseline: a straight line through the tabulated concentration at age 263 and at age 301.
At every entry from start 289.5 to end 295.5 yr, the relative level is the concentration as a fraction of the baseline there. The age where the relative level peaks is 290 yr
